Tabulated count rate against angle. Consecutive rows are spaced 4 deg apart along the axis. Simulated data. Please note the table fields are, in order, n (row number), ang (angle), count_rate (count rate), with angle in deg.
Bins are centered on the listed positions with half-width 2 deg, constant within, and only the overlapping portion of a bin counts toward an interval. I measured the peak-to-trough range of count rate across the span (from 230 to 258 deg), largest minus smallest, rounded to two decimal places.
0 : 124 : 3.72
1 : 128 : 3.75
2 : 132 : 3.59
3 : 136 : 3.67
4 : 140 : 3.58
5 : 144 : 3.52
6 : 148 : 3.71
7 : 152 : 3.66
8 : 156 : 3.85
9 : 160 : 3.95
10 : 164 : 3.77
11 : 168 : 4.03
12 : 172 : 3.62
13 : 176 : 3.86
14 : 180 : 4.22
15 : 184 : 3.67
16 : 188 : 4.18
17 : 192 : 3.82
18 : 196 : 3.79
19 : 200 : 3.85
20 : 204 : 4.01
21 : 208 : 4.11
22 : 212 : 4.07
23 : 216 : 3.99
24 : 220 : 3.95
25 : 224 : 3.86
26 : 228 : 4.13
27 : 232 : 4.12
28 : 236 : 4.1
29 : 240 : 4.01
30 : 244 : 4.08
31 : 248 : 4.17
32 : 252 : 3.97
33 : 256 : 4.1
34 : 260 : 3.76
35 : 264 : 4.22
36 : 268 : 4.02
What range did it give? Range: 0.20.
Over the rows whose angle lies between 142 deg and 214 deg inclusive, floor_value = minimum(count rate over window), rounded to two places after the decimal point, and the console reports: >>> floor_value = 3.52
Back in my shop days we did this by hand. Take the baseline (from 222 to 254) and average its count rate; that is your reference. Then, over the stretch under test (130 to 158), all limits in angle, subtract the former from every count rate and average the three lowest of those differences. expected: -0.49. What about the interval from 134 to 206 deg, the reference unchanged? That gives -0.48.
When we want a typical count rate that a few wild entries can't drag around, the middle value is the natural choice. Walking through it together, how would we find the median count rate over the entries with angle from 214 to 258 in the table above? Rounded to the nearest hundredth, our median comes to 4.08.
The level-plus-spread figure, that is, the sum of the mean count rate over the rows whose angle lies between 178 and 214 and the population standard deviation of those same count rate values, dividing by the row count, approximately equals 4.15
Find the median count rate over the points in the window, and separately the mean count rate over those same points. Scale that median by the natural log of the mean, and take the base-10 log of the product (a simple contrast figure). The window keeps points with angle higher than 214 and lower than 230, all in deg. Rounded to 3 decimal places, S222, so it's 0.739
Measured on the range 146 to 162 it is 0.702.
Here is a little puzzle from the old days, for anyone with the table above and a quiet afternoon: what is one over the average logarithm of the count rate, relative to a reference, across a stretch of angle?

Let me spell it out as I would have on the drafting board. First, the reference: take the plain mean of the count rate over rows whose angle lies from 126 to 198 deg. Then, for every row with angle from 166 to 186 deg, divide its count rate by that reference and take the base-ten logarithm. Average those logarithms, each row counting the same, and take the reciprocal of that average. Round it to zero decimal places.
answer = 107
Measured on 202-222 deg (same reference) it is 38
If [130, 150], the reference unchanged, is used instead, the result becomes -48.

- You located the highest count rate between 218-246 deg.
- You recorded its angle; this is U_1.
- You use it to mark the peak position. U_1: 228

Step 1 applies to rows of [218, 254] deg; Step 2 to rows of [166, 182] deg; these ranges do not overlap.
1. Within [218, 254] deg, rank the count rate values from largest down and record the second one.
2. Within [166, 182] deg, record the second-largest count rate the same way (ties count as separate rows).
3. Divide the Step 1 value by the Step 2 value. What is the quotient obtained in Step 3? 1.02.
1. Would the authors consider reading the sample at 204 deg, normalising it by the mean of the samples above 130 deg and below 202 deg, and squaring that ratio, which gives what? 1.12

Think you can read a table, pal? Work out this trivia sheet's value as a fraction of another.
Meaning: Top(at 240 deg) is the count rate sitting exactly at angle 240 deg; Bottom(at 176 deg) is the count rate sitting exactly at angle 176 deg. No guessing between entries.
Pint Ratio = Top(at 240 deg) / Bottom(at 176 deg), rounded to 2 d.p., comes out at 1.04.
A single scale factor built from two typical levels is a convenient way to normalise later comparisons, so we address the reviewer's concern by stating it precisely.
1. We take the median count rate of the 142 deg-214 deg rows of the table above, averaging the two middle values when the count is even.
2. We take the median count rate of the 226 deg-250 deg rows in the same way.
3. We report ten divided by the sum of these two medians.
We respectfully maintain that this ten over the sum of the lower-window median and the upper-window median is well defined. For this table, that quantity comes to 1.26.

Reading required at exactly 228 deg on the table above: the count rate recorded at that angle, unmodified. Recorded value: 4.13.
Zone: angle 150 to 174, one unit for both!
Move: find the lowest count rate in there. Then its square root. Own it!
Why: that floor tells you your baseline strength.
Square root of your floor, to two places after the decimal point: 1.90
